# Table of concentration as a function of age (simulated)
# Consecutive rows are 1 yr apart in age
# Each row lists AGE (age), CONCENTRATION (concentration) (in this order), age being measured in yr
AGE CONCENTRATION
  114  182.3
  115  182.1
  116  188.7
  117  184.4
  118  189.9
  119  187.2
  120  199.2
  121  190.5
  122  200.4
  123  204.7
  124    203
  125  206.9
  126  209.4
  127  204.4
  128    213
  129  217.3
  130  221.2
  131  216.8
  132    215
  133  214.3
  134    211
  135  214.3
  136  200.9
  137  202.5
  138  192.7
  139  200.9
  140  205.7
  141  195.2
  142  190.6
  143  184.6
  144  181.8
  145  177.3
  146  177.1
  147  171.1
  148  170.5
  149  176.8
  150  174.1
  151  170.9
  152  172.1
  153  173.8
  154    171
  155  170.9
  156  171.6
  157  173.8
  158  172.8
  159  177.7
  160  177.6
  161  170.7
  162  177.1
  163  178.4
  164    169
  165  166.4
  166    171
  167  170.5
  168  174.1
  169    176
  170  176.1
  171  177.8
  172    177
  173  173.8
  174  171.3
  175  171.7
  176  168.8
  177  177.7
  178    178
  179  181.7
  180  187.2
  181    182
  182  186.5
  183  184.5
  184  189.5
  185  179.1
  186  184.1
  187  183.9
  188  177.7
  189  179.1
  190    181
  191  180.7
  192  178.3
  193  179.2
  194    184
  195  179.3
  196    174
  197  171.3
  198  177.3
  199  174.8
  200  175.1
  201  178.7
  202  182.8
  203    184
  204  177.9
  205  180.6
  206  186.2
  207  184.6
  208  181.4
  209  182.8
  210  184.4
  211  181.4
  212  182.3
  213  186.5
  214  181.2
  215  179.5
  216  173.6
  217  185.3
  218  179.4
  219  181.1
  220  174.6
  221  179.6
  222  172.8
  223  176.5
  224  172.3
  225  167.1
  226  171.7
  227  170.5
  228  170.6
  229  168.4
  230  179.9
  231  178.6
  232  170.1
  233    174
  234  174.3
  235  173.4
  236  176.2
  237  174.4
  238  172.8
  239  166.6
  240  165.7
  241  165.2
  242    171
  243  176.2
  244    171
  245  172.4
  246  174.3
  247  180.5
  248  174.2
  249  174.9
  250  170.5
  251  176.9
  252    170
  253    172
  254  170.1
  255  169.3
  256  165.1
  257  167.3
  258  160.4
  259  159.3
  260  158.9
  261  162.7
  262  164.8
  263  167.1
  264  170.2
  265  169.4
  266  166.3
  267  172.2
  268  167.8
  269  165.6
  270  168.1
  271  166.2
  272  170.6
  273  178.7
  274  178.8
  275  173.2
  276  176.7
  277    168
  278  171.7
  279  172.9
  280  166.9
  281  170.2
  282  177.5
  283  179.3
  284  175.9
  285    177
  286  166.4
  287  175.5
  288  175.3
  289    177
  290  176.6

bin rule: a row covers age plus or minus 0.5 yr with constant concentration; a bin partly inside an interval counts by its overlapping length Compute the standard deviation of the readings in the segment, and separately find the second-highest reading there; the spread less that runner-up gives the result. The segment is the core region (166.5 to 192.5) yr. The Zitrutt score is -182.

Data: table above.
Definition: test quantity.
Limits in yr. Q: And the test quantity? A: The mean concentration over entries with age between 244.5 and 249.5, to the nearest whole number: 175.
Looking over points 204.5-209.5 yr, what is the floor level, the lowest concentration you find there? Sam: 180.6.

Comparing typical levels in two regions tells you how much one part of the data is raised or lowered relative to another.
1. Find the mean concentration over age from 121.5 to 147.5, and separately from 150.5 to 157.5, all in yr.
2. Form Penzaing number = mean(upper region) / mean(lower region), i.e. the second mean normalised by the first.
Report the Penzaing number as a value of 0.85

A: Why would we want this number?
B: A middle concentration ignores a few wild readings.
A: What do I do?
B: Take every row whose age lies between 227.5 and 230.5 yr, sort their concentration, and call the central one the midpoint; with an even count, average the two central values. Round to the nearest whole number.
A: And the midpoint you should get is 171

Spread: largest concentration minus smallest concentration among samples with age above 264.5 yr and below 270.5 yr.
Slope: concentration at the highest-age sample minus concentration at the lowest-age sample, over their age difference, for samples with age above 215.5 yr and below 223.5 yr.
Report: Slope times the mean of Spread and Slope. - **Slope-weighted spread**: 1.5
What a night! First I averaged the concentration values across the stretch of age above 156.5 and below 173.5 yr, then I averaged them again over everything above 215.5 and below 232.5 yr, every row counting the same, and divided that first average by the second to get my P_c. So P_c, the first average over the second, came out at 1.00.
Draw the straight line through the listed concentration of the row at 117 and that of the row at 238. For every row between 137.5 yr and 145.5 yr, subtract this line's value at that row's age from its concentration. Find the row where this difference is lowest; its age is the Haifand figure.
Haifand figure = 145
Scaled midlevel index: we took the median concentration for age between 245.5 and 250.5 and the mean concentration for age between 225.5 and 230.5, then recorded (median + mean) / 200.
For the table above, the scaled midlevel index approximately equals 1.73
